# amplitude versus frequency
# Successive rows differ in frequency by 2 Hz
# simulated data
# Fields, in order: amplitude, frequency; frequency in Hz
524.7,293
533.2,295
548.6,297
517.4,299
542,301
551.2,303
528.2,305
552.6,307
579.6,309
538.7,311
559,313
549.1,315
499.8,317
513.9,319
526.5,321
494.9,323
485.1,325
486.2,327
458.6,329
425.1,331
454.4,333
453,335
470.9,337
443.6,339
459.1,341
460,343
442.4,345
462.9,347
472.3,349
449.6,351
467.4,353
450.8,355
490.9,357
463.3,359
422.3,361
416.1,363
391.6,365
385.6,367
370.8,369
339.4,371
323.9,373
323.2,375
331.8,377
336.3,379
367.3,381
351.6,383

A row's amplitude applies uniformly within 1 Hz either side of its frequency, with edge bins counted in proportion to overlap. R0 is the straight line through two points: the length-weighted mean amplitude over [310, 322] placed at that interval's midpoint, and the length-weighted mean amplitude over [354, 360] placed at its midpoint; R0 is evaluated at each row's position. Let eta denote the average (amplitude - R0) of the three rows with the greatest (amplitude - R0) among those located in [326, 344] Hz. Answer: -29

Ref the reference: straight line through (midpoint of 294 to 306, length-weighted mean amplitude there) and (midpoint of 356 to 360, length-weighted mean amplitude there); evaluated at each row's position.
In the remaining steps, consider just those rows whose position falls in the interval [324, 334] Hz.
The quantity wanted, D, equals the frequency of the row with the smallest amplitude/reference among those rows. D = 331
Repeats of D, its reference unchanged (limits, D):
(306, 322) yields 317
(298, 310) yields 299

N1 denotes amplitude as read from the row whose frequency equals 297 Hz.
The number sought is 548.6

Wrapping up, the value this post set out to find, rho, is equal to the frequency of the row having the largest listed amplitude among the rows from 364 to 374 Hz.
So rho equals 365 Hz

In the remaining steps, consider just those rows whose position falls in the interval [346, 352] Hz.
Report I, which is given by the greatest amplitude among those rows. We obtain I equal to 472.3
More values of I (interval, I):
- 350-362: 490.9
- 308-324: 579.6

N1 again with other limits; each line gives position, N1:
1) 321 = 526.5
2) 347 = 462.9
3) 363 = 416.1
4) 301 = 542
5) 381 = 367.3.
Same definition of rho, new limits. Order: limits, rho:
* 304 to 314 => 309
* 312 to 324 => 313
